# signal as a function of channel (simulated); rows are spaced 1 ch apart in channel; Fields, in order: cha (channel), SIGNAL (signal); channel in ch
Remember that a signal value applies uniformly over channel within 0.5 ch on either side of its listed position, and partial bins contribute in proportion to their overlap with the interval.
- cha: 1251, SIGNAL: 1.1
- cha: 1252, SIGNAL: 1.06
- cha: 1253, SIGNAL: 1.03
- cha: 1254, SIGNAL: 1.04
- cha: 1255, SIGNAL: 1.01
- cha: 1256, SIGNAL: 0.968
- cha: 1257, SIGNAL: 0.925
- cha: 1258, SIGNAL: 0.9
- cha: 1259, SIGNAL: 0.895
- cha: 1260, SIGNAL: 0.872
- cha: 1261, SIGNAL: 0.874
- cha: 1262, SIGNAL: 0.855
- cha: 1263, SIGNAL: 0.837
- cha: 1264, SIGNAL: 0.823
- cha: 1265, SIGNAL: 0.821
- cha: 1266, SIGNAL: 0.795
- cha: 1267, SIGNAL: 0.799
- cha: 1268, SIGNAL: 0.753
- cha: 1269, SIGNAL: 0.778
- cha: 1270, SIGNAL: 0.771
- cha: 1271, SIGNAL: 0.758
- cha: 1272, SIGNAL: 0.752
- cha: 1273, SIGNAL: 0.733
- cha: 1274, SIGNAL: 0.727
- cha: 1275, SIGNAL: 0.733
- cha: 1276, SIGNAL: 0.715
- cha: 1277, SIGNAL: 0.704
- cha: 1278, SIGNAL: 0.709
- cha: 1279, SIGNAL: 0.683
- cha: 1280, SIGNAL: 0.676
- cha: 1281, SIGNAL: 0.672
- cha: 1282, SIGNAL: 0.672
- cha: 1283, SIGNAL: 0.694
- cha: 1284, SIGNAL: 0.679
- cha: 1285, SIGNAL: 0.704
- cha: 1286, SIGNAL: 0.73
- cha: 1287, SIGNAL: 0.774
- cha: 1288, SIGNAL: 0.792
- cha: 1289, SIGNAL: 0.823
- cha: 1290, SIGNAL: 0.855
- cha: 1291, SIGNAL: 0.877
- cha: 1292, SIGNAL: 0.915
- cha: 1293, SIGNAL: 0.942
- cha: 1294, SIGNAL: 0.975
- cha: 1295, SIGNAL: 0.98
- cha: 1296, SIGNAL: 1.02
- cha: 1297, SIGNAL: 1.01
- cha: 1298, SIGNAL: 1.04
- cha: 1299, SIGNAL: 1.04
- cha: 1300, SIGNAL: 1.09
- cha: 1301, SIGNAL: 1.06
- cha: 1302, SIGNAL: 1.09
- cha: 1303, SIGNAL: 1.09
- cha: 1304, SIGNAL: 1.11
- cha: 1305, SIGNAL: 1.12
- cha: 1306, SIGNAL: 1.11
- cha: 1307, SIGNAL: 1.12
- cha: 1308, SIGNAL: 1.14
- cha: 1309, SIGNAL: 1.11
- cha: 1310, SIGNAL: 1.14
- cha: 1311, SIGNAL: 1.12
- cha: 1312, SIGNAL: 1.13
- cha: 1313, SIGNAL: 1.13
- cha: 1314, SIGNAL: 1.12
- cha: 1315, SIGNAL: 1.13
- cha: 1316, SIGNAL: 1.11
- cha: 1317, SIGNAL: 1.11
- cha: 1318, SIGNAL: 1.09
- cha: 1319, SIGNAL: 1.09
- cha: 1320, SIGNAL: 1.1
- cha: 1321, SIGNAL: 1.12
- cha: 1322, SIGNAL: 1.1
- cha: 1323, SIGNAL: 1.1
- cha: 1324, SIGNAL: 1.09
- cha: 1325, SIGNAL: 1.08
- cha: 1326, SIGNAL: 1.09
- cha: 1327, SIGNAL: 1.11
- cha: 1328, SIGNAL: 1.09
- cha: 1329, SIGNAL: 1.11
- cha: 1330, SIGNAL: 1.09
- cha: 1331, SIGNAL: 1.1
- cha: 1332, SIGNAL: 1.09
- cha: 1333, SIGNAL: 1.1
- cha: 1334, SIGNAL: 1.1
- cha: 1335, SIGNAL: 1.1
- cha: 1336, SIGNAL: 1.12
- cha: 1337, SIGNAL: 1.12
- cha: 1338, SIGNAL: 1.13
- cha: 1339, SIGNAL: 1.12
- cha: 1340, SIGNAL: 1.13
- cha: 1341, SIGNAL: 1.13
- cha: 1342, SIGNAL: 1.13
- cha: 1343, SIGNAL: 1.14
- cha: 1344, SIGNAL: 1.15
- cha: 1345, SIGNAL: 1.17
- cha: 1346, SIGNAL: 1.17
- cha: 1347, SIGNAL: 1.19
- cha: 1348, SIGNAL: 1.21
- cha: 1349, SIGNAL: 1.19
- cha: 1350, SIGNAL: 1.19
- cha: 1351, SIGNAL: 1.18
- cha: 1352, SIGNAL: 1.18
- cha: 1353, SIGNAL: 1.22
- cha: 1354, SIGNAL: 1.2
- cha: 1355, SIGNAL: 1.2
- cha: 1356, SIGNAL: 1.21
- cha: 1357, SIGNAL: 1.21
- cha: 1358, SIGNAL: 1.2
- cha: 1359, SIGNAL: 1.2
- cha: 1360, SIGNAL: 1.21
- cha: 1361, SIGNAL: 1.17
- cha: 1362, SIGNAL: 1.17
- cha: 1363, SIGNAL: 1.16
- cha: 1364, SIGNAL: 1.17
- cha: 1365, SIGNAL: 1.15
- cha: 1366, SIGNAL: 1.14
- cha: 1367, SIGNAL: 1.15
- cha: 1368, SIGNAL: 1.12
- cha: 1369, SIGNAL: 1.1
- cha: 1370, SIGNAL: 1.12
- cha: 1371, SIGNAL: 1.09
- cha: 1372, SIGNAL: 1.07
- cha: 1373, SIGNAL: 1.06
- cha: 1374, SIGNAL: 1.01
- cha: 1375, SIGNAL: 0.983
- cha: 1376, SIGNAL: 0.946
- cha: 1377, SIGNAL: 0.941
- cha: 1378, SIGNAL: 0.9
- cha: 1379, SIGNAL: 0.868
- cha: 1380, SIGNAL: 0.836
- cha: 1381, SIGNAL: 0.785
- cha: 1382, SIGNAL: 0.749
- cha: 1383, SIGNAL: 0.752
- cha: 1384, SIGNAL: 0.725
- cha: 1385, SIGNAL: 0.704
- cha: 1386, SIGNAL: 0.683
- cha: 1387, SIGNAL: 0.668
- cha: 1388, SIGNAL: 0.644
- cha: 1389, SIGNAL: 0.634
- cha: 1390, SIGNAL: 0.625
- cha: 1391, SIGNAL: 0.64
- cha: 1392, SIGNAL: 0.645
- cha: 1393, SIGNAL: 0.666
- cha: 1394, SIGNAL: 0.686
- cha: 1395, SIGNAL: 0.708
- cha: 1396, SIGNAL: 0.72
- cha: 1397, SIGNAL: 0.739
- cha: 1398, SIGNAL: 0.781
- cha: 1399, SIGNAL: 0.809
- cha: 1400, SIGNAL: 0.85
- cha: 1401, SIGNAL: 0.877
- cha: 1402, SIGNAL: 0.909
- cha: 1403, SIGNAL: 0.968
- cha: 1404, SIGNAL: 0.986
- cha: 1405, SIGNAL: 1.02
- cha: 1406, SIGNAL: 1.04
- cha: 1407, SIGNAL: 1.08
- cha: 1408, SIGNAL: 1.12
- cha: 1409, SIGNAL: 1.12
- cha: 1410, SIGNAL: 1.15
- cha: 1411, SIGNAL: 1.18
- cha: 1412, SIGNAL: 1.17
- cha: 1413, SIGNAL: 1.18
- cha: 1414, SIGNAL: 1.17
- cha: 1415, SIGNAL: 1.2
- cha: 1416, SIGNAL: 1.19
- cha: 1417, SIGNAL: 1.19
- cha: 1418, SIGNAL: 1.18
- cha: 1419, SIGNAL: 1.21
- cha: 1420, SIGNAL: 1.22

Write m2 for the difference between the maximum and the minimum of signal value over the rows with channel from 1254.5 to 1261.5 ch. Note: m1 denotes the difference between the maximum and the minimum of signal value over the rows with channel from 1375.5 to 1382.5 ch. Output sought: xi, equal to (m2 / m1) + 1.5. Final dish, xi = 2.2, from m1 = 0.20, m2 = 0.14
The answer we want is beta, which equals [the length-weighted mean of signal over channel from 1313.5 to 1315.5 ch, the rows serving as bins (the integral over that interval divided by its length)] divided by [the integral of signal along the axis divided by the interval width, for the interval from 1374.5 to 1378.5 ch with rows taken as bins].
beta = 1.19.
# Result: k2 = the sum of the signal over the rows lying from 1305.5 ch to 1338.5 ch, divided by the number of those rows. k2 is 1.11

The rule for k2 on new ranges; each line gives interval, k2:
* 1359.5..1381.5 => 1.05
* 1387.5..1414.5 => 0.89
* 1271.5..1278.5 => 0.72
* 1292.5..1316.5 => 1.08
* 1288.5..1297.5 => 0.93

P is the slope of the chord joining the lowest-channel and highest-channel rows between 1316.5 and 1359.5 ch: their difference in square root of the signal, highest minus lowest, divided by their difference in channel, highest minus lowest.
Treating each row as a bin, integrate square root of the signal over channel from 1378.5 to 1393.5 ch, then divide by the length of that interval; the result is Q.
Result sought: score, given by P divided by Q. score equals 0.0012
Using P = 0.001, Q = 0.84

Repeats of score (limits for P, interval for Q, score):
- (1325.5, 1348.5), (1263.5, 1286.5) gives 0.0030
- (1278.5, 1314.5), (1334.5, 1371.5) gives 0.0062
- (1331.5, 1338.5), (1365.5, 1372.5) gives 0.0030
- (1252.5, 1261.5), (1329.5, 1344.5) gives -0.0095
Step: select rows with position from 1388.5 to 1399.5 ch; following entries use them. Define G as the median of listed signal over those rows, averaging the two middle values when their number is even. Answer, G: 0.69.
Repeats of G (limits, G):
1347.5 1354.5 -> 1.19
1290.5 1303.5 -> 1.02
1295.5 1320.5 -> 1.11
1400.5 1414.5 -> 1.10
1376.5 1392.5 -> 0.71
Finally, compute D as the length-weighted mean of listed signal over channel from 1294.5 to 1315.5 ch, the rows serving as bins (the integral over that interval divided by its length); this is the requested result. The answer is 1.09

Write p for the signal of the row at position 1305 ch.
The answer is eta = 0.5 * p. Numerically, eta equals 0.56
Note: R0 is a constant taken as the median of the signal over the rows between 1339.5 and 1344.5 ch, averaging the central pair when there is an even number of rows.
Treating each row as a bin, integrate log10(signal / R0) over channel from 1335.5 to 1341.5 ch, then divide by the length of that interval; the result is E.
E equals 0.00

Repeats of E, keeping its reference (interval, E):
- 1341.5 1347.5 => 0.01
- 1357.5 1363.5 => 0.02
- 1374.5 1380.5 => -0.09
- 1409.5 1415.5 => 0.02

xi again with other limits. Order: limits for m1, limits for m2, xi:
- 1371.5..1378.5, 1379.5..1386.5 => 2.4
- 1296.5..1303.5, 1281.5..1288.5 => 3.0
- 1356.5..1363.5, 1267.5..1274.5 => 2.5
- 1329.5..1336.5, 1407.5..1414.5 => 3.5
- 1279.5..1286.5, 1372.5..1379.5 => 4.8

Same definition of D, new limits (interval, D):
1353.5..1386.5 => 1.03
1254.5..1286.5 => 0.78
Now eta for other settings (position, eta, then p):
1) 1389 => 0.32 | 0.634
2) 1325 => 0.54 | 1.08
